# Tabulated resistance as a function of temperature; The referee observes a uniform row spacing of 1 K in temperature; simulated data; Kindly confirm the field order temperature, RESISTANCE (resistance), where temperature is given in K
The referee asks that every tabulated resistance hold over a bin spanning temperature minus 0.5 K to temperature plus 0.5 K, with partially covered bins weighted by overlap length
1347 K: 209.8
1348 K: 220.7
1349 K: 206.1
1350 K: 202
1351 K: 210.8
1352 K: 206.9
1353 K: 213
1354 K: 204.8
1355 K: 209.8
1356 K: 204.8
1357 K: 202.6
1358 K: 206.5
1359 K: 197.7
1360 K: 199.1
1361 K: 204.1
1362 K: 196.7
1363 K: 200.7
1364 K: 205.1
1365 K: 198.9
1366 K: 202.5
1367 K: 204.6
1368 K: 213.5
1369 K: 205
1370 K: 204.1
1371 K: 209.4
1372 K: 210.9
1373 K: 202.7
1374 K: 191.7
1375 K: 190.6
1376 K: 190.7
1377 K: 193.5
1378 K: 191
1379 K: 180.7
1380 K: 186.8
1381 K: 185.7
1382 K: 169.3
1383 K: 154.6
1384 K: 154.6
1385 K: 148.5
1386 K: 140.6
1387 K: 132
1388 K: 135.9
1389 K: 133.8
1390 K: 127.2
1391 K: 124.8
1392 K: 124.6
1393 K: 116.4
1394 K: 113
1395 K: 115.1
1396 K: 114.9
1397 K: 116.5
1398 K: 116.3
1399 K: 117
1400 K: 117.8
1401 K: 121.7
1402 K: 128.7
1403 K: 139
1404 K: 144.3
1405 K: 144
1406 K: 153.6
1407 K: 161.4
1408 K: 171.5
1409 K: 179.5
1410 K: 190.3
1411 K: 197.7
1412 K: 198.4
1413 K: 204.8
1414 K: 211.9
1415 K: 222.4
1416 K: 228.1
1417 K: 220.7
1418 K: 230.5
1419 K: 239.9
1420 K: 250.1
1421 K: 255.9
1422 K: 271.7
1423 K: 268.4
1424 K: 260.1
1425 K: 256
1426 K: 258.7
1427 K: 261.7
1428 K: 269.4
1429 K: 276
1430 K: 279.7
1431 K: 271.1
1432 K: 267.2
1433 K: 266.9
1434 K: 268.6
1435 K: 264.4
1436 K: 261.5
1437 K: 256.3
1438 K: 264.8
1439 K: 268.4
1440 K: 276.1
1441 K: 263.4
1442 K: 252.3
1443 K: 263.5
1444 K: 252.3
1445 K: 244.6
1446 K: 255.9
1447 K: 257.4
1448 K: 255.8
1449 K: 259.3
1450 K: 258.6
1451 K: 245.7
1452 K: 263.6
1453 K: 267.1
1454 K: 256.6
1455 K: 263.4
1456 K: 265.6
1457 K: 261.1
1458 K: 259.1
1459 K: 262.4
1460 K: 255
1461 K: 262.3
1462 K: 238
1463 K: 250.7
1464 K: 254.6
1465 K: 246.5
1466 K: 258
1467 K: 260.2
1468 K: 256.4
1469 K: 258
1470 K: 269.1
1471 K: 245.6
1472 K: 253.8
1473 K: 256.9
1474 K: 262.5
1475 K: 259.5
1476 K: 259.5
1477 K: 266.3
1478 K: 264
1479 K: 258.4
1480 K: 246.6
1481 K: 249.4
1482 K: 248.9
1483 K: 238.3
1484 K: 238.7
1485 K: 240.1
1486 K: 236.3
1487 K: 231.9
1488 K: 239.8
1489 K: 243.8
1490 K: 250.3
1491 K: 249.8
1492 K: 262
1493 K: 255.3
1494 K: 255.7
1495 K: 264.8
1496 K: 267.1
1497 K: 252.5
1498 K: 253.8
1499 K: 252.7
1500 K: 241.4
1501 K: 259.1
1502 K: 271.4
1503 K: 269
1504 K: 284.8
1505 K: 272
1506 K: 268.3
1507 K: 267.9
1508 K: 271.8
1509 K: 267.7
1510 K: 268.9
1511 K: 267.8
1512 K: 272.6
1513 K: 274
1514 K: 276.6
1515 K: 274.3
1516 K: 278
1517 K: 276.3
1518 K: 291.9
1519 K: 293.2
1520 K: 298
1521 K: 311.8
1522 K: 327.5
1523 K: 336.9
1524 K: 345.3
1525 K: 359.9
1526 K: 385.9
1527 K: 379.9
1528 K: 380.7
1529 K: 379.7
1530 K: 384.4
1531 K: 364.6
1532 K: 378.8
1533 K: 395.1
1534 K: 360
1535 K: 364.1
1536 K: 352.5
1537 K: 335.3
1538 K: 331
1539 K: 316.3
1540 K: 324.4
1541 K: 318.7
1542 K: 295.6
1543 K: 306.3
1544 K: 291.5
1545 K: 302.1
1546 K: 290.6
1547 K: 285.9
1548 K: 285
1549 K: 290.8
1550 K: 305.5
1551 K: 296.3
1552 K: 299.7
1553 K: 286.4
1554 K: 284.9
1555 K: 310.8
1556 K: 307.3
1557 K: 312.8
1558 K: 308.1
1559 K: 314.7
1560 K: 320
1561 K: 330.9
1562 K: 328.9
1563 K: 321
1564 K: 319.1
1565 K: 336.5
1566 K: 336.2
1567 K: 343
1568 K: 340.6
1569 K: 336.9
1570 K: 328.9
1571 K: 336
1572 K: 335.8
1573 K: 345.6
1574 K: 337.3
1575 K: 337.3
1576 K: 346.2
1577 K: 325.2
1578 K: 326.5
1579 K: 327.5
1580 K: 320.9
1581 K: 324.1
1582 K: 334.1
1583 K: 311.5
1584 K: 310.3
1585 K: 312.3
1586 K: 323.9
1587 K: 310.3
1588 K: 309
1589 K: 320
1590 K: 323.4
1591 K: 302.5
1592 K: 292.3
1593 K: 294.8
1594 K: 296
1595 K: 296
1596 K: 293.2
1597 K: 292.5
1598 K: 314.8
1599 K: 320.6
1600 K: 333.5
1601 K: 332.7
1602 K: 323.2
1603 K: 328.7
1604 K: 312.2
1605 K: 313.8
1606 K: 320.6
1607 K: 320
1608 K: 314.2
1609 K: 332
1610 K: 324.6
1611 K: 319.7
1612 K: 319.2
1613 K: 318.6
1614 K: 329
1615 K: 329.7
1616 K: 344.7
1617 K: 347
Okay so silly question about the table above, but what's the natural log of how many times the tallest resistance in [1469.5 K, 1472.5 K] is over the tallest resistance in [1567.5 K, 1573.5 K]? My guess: -0.3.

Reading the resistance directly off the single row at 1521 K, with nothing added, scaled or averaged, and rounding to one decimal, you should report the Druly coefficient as 311.8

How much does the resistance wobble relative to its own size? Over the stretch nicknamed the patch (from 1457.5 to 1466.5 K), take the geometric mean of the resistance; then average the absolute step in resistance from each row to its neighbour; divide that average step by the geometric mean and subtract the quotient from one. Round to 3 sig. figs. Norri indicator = 0.961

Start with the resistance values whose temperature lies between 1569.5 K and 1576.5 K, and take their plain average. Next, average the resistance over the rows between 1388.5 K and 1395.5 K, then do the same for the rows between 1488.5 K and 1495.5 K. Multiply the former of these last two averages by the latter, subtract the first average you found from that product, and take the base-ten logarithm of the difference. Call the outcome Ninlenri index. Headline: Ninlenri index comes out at 4.49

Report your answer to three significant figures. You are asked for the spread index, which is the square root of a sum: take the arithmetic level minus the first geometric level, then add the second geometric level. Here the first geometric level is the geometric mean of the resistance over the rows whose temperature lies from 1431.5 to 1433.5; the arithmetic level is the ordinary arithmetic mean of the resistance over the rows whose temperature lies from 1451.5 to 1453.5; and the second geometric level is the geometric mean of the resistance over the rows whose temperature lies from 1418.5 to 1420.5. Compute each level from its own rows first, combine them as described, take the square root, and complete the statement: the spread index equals 15.6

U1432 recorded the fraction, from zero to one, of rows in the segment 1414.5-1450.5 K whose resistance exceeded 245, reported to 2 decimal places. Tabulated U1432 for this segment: 0.83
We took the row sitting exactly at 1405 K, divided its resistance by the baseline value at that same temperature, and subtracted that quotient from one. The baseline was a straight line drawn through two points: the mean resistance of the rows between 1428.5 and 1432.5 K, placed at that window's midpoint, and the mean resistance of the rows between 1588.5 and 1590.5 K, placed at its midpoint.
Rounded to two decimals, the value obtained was 0.46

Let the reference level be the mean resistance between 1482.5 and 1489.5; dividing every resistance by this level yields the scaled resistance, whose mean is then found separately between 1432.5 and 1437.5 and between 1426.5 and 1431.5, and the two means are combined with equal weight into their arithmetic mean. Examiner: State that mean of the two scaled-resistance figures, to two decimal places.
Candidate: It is 1.12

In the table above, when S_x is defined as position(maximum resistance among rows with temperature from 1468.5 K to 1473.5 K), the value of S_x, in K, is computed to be 1470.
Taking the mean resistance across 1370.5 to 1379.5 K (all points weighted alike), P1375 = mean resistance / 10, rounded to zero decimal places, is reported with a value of 20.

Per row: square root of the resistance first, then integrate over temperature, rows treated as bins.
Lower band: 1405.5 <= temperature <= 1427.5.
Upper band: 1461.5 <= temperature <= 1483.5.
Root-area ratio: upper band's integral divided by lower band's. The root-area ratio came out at 1.07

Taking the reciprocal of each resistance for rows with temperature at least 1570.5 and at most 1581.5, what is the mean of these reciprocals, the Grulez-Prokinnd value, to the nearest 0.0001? 0.0030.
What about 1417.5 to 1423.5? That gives 0.0040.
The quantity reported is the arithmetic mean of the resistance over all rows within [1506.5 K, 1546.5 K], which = 320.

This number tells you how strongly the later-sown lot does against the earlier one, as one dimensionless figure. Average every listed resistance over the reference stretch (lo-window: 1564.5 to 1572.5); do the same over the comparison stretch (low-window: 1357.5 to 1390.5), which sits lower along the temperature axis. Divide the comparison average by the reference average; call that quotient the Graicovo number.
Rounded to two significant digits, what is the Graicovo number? 0.55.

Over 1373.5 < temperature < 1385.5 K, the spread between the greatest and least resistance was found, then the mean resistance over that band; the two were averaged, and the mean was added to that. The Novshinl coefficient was 290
